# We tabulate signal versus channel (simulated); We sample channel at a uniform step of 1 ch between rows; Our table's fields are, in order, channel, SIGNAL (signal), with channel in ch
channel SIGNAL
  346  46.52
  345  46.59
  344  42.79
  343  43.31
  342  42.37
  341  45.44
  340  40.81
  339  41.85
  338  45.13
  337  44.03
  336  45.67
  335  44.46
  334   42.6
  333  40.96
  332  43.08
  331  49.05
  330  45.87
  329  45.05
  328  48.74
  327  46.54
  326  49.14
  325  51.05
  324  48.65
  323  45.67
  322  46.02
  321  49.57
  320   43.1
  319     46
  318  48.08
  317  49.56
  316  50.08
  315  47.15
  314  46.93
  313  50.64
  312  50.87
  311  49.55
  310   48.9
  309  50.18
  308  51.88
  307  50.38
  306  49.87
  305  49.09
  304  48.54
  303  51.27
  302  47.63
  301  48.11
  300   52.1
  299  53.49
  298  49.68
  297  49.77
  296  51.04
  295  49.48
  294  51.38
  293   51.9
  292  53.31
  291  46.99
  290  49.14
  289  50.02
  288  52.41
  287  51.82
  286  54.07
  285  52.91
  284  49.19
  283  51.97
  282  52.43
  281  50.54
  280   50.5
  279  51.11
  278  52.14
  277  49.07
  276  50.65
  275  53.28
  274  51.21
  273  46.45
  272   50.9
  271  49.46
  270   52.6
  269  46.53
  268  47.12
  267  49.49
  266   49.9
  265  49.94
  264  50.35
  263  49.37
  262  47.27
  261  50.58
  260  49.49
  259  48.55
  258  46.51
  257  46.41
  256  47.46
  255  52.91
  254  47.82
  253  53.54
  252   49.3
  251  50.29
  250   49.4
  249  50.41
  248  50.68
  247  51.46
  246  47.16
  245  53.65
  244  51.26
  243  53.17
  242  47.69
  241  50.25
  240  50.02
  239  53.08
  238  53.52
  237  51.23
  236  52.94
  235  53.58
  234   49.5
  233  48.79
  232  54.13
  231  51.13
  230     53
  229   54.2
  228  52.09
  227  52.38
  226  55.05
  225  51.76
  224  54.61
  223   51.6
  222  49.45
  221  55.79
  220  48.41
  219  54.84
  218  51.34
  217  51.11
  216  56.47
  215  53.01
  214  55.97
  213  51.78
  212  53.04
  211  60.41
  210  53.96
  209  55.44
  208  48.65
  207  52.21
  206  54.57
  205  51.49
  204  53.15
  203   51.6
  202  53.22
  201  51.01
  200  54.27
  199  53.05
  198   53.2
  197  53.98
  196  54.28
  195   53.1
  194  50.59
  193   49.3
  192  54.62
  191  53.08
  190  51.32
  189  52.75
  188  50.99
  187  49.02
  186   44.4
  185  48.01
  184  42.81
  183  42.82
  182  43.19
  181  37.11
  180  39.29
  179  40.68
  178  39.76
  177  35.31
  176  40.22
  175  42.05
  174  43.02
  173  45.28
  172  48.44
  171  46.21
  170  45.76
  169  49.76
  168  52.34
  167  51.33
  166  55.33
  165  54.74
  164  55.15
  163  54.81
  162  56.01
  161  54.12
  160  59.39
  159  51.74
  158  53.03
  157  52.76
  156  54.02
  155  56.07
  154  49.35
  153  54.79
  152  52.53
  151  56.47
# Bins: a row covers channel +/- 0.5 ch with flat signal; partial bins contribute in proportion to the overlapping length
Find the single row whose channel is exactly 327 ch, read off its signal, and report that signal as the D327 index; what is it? 46.54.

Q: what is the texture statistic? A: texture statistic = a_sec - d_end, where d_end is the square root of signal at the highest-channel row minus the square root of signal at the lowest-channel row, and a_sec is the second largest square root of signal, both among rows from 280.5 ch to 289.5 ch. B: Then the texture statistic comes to 7.31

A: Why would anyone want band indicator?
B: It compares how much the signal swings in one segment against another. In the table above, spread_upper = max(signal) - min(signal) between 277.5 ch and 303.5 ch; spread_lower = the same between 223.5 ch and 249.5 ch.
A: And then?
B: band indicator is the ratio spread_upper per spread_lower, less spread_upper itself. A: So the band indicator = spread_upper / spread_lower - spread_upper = -6.2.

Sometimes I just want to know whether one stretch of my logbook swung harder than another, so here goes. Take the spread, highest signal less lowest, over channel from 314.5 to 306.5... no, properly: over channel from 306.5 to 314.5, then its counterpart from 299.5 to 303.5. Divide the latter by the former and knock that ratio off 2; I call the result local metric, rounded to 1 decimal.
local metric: 1.1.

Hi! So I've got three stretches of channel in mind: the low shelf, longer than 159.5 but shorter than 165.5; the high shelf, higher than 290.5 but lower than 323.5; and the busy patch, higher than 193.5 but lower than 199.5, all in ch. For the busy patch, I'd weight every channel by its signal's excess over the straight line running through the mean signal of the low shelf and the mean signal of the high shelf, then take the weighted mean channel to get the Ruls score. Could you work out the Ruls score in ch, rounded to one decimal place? 195.5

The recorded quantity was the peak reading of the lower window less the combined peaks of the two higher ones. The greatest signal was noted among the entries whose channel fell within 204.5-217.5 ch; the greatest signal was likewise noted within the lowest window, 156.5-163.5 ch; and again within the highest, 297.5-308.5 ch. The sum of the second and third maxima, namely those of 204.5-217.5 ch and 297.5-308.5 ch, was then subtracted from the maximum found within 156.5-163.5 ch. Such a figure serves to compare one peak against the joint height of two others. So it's -55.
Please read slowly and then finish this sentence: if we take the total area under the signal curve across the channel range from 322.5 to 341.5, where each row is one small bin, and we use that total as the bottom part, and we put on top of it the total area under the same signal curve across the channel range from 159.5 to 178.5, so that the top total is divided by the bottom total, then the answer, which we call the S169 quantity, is 1.08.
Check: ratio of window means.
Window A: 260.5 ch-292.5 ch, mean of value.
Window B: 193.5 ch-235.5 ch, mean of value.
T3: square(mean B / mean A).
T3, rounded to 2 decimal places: 1.10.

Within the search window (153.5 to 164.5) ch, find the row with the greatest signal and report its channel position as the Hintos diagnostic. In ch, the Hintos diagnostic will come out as 160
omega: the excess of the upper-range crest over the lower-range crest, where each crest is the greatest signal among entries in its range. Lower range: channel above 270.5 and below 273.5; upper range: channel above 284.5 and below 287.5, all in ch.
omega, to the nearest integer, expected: 3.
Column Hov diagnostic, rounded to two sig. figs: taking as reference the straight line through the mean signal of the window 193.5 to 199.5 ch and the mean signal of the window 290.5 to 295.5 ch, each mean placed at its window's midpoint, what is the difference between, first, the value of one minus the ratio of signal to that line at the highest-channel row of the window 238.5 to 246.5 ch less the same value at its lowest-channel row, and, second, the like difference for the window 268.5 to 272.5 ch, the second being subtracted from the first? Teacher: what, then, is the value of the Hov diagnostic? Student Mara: 0.20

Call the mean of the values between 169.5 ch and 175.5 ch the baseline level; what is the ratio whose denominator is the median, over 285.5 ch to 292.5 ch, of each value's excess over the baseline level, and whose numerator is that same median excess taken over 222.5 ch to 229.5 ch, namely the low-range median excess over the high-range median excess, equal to 1.1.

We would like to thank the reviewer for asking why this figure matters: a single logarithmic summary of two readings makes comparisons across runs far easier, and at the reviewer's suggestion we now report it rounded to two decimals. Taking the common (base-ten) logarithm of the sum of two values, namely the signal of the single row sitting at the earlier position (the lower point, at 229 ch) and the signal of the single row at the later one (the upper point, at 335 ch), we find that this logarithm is 1.99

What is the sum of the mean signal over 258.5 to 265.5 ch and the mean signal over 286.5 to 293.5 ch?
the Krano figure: 100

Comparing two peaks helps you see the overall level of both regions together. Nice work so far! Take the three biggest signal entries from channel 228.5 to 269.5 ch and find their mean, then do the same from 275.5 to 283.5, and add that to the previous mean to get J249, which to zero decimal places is 106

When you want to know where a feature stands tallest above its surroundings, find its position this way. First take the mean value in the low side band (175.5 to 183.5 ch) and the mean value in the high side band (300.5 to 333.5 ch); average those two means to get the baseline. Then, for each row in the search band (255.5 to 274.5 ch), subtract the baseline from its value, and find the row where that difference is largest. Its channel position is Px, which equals 270 ch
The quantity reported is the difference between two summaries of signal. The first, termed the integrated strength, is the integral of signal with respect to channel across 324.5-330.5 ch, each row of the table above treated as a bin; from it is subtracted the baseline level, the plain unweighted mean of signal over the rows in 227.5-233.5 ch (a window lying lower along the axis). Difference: 234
